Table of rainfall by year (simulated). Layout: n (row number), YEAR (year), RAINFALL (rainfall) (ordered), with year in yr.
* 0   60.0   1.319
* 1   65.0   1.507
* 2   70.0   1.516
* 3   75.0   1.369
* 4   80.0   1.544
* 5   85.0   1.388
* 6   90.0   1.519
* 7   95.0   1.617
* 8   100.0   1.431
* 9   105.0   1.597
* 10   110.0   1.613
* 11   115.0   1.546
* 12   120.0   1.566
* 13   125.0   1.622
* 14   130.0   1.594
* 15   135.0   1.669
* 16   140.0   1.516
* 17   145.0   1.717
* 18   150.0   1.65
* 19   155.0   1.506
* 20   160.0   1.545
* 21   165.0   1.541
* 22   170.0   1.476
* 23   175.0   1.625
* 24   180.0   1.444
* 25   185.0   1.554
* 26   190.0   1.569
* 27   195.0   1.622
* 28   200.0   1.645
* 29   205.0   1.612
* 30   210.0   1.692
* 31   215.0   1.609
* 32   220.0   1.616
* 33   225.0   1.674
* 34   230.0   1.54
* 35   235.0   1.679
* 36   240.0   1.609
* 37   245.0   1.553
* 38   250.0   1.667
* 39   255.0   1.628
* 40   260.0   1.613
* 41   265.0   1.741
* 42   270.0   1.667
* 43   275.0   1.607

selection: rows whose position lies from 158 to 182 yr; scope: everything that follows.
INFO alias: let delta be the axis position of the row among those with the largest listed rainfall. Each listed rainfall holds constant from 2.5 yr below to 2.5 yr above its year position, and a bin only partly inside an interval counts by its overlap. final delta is 175.0 yr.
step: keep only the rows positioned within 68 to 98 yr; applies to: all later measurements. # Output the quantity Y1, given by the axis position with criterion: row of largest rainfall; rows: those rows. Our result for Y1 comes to 95.0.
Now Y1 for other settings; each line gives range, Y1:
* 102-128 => 125.0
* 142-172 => 145.0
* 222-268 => 265.0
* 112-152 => 145.0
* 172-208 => 200.0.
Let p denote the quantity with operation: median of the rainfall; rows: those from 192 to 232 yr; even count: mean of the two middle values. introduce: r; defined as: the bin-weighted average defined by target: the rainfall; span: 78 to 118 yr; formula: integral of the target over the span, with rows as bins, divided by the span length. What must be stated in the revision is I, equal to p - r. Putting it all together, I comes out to 0.09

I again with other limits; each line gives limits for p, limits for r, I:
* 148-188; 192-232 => -0.08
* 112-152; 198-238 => -0.02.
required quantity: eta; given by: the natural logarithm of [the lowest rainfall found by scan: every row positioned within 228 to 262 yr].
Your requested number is 0.43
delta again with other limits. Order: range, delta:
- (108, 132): 125.0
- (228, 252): 235.0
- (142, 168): 145.0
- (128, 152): 145.0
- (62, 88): 80.0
